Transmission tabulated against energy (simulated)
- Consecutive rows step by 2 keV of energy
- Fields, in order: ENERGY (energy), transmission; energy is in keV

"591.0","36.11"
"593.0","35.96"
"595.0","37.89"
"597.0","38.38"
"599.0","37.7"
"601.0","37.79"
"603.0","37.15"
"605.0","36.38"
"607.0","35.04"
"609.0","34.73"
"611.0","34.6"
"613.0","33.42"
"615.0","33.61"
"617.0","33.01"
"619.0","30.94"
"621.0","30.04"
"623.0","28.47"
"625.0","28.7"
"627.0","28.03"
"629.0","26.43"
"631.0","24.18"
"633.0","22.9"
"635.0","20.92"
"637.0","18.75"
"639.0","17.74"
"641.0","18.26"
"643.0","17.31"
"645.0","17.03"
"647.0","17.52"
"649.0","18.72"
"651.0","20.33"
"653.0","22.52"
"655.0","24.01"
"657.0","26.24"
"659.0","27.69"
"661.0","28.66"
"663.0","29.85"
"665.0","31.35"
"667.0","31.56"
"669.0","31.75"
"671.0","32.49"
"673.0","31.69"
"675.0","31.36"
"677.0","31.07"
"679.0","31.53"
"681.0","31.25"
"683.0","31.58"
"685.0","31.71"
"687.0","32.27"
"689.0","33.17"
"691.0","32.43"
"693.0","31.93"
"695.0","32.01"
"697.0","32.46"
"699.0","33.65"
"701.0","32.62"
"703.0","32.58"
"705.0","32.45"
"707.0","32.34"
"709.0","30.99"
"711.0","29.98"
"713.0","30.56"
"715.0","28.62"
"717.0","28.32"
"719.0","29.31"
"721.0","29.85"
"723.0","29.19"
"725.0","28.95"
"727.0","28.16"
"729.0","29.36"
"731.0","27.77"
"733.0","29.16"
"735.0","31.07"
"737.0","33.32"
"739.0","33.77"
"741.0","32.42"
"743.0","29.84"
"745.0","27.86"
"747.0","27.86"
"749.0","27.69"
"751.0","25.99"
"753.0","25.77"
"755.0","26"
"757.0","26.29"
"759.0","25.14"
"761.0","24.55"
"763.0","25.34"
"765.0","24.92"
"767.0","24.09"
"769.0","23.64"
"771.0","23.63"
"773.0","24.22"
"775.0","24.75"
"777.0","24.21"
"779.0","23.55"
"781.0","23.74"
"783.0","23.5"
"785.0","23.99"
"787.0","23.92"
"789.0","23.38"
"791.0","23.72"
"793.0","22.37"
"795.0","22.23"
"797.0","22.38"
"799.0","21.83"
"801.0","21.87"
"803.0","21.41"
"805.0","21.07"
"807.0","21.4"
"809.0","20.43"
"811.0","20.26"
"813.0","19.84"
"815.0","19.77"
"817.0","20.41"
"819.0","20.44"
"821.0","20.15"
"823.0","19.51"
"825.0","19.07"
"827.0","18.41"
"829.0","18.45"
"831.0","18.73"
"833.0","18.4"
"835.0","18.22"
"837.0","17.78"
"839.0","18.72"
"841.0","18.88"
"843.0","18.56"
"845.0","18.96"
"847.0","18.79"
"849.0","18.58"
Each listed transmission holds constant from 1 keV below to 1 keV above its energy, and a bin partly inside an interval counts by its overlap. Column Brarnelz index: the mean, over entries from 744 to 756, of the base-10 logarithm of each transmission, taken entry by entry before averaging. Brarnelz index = 1.43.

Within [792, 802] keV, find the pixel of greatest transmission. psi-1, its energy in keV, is 797.0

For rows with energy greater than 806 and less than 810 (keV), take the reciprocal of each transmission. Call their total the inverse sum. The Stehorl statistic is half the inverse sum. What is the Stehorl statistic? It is 0.048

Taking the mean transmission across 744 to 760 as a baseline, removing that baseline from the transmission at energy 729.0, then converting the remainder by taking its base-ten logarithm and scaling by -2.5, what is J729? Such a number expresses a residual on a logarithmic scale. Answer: -1.11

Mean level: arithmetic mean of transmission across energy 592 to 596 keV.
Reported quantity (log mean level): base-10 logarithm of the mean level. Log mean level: 1.57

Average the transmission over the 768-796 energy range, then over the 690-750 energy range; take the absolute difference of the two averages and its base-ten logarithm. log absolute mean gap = 0.84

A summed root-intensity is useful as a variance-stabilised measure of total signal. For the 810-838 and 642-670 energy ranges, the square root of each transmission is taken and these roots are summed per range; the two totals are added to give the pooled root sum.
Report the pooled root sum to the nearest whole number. 130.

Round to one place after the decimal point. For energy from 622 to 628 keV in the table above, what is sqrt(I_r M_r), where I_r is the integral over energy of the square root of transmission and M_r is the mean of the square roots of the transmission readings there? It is 13.1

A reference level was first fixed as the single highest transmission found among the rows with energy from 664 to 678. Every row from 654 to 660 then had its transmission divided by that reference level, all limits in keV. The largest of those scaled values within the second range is 0.85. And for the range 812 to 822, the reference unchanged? 0.63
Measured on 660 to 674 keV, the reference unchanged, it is 1.00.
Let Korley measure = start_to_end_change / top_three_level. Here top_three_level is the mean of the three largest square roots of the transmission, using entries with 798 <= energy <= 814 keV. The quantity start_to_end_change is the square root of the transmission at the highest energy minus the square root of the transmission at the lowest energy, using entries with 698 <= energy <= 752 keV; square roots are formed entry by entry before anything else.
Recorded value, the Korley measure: -0.15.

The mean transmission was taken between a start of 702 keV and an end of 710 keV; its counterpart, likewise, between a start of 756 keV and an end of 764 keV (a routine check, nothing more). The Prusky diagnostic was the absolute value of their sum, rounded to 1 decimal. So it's 57.4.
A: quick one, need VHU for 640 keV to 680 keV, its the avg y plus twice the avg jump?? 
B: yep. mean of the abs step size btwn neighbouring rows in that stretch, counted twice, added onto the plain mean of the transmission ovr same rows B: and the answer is 28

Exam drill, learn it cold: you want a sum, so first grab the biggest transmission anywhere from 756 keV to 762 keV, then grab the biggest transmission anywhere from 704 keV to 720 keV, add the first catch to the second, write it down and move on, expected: 59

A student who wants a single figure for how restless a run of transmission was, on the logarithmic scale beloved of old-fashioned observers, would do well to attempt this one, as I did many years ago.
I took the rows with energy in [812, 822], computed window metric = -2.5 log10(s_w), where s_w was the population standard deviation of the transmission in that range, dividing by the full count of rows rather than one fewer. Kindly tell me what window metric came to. 1.4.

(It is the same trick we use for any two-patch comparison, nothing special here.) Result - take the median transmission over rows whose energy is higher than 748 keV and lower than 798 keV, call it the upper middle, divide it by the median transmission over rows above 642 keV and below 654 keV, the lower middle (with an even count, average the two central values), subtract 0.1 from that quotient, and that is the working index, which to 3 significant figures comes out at 1.23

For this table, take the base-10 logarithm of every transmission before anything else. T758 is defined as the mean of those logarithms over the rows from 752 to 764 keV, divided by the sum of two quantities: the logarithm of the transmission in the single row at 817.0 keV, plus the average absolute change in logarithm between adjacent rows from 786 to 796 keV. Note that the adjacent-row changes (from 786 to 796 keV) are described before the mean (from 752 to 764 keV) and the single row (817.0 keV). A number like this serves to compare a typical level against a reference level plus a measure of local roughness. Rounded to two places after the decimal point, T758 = 1.06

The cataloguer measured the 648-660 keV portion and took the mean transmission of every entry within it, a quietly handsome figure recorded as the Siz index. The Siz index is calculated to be 23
